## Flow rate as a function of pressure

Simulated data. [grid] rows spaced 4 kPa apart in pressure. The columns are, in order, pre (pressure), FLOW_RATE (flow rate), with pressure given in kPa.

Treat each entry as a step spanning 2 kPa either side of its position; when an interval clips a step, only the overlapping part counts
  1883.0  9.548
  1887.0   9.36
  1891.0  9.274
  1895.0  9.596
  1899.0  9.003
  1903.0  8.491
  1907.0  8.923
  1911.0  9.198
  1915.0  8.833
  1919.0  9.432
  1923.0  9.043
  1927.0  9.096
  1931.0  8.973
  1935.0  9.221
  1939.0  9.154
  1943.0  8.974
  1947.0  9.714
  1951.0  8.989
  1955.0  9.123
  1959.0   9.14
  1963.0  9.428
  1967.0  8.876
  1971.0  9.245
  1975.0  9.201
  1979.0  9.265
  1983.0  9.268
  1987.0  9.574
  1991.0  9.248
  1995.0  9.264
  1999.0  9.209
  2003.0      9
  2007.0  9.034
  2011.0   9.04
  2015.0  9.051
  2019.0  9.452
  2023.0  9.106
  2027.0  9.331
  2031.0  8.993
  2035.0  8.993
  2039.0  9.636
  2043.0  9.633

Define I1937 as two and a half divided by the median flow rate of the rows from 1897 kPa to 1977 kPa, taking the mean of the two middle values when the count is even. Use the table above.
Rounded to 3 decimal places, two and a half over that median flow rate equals 0.274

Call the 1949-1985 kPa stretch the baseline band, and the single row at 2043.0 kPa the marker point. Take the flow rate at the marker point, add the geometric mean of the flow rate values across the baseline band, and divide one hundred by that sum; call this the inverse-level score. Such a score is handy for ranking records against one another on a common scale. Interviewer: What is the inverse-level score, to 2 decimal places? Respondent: 5.32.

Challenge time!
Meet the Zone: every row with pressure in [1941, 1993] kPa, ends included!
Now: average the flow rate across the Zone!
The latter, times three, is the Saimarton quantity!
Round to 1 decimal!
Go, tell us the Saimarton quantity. 27.7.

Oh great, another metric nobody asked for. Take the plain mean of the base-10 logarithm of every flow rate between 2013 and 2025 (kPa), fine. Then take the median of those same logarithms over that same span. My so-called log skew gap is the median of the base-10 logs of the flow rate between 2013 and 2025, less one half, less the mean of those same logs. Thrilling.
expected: -0.505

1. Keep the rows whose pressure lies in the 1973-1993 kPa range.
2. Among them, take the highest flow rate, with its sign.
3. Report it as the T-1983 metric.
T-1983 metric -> 9.574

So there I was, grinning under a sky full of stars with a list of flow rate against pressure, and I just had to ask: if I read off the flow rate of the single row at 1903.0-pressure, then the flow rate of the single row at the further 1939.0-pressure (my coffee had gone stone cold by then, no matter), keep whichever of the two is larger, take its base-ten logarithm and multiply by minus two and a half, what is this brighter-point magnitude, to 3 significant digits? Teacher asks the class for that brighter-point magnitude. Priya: -2.40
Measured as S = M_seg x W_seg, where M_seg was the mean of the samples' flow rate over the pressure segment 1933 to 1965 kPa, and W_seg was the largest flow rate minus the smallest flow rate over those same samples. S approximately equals 6.8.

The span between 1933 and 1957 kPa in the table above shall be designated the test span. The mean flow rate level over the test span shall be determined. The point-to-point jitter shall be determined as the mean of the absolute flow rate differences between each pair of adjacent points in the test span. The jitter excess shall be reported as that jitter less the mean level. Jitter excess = -8.83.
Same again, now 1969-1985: -9.21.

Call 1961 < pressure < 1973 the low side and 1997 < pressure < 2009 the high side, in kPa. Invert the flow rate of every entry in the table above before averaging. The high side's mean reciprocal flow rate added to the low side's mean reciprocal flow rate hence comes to 0.219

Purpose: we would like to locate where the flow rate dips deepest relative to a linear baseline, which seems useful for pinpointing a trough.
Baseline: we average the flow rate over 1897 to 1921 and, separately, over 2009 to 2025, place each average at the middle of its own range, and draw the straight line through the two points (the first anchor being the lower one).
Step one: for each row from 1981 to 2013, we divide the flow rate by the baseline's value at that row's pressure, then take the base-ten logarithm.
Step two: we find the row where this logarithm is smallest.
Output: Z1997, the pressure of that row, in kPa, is 2003.0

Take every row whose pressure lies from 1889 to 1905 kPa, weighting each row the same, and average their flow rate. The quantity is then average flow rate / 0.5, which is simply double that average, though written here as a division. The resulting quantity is 18.2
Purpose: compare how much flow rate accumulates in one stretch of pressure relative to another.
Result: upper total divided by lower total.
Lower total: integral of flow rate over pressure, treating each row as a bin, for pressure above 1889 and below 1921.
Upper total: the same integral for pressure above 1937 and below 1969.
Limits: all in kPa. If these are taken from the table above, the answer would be 1.01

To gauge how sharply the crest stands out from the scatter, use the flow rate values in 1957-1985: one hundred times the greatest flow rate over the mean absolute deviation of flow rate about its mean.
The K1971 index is 8399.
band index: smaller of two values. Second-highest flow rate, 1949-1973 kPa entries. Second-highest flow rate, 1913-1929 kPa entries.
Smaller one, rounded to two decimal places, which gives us 9.10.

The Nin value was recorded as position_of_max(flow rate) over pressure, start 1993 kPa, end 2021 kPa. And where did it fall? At 2019.0 kPa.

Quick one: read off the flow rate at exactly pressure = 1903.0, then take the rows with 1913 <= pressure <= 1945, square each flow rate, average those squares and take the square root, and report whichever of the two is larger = 9.09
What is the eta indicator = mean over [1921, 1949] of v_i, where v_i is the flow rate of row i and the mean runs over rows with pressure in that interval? 9.17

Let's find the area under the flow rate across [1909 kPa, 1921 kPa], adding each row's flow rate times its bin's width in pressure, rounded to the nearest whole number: 110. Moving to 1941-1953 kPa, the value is 111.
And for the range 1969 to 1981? 111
